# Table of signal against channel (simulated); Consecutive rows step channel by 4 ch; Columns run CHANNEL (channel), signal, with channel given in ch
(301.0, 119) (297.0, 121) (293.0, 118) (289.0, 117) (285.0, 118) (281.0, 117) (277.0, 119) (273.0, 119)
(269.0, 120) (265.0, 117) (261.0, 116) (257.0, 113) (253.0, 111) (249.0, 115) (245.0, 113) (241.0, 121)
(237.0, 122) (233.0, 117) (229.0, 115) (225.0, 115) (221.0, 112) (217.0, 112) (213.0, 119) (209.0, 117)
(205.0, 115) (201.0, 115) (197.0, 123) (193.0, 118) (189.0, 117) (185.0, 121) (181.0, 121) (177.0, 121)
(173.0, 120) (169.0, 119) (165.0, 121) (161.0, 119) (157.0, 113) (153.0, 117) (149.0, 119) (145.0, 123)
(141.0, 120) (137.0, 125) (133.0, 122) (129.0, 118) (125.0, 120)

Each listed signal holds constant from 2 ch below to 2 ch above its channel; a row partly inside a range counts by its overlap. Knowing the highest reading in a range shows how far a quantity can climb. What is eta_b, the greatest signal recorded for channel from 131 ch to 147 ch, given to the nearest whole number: 125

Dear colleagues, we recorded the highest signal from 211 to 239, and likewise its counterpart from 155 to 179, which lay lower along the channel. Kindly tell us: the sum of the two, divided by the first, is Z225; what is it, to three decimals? 1.992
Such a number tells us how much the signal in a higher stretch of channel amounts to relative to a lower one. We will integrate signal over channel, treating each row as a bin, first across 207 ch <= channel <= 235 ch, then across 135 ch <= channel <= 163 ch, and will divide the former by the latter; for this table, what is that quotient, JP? 0.97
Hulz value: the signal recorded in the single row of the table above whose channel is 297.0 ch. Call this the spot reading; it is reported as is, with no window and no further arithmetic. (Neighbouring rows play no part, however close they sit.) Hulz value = 121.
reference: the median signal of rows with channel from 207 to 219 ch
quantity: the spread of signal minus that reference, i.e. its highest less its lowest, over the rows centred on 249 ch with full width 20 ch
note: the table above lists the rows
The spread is 10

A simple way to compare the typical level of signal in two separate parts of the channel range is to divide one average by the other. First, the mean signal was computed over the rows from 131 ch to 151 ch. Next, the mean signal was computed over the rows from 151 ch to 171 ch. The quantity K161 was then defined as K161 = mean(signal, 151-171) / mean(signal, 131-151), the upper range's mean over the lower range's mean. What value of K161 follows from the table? 0.97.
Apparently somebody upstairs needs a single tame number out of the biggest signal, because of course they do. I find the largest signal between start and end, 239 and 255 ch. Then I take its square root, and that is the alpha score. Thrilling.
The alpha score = 11.0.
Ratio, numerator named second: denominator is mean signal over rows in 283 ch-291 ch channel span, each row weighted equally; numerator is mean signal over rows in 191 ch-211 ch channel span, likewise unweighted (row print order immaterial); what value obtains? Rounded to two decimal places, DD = 1.00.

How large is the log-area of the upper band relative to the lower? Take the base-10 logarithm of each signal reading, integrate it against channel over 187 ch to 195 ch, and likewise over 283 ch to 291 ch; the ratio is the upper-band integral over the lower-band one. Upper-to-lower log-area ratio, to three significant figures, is 1.00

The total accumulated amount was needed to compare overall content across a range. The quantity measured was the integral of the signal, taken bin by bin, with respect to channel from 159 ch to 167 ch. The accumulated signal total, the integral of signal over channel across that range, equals 960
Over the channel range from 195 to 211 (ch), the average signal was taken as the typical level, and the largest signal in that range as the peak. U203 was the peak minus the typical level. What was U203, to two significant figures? 5.5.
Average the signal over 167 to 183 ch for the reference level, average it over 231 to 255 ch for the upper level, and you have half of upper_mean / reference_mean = 0.484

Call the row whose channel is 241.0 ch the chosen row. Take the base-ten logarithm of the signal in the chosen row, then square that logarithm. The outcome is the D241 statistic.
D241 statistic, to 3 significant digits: 4.34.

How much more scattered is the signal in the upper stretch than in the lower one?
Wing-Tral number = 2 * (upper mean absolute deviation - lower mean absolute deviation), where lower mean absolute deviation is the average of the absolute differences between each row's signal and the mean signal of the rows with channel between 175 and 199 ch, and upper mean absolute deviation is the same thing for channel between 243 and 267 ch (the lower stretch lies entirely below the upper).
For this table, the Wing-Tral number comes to 0.1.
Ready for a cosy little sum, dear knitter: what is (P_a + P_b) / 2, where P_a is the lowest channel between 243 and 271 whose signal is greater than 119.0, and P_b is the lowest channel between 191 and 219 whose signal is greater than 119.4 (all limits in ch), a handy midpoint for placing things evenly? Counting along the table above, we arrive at 233 ch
